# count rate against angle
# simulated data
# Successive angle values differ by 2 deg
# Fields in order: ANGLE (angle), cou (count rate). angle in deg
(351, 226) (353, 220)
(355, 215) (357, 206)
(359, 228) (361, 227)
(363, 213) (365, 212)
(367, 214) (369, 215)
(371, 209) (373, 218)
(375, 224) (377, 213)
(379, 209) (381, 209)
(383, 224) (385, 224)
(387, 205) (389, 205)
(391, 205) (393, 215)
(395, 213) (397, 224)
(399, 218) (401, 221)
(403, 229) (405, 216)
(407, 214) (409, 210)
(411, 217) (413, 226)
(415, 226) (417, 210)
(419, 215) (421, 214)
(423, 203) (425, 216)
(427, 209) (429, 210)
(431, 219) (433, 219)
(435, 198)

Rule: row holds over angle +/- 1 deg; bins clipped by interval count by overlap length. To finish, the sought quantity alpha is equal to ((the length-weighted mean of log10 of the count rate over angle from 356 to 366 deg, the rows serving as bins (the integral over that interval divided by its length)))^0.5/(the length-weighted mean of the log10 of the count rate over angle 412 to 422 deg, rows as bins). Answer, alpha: 0.654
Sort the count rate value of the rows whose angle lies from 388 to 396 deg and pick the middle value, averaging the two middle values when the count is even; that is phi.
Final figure 209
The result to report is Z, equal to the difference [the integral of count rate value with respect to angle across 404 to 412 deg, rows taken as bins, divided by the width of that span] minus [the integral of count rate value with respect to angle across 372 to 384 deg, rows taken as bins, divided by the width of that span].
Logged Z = -2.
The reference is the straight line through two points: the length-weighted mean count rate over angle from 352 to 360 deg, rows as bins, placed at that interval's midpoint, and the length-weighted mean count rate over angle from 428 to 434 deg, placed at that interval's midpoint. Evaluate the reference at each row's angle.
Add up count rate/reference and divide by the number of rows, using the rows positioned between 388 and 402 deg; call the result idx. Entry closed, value 0.99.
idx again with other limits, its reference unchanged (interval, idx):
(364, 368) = 0.98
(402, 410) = 1.00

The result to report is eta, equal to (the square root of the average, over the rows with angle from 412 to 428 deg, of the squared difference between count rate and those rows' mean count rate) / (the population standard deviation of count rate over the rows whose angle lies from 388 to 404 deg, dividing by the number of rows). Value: 0.93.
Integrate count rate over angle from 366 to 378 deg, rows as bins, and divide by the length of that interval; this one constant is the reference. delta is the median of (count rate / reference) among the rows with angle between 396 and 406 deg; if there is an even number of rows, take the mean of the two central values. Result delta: 1.03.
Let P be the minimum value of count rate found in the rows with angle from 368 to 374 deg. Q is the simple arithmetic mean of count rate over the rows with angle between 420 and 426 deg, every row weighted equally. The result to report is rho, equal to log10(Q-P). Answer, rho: 0.30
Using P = 209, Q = 211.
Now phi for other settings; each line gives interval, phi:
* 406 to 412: 214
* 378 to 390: 209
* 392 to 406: 218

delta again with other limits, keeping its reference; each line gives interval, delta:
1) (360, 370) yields 0.99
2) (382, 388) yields 1.04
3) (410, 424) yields 1.00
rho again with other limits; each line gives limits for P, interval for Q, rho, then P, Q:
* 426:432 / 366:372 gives 0.56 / 209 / 213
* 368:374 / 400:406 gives 1.11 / 209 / 222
